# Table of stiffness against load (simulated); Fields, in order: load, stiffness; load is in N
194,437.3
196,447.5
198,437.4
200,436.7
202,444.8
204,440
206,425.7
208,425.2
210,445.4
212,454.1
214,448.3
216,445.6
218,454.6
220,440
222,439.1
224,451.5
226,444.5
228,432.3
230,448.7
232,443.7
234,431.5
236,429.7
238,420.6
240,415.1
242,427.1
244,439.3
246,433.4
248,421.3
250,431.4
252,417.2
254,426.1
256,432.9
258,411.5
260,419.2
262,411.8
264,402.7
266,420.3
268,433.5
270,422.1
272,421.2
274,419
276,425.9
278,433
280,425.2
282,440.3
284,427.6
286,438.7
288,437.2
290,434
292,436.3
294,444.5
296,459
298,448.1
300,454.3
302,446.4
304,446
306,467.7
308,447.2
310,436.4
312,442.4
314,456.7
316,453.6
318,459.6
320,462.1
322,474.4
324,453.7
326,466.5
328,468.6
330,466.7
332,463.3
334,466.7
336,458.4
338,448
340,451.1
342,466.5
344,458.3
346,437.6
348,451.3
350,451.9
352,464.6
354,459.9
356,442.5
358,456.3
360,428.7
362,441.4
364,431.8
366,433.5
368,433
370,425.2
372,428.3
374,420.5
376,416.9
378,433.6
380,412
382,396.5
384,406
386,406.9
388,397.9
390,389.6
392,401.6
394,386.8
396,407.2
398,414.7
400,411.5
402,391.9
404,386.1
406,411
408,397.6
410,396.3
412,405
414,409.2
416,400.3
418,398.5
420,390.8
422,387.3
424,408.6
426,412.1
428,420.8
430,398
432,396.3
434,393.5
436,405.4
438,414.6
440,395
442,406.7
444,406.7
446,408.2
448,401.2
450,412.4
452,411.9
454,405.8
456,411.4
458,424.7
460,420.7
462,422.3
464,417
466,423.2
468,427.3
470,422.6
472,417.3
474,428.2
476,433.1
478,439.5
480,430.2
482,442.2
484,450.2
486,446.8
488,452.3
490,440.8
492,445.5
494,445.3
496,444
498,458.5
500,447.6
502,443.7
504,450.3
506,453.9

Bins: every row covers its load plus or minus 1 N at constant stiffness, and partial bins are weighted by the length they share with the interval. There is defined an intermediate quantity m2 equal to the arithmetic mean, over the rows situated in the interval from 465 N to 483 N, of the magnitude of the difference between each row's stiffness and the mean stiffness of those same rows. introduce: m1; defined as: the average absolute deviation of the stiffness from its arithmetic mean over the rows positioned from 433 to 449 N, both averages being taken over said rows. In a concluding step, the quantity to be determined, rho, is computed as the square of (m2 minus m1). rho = 0.5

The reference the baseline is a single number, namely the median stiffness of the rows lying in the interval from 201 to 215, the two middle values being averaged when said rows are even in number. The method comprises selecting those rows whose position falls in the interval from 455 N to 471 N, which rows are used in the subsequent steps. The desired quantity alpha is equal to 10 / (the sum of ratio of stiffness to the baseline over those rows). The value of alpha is 1.32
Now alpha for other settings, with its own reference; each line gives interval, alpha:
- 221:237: 1.26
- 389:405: 1.39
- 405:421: 1.39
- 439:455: 1.37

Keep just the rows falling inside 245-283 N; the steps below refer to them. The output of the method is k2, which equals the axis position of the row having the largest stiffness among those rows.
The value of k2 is 282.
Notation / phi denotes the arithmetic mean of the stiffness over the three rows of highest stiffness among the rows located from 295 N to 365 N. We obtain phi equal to 470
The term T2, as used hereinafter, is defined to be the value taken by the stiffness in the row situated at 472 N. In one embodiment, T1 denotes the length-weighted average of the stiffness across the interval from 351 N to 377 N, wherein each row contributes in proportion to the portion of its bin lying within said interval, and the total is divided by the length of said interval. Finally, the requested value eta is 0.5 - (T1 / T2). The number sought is -0.55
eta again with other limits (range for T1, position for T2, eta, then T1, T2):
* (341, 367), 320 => -0.47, 448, 462.1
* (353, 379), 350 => -0.46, 435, 451.9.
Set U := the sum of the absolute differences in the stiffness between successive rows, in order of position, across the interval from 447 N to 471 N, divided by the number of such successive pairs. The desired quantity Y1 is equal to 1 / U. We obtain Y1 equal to 0.176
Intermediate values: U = 5.7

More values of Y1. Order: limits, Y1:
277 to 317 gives 0.107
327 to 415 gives 0.100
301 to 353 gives 0.106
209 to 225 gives 0.129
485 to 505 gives 0.152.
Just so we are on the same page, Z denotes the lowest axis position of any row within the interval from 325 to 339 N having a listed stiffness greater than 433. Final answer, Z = 326 N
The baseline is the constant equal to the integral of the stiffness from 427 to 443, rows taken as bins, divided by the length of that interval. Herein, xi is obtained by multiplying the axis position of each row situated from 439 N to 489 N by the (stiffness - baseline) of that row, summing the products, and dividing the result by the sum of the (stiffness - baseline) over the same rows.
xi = 475.1 N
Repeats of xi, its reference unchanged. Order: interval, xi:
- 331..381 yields 351.0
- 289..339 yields 315.9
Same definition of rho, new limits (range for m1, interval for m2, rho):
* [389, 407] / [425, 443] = 4.7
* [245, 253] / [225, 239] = 3.3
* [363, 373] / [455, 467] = 0.8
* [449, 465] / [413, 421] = 0.1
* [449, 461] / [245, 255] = 0.0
